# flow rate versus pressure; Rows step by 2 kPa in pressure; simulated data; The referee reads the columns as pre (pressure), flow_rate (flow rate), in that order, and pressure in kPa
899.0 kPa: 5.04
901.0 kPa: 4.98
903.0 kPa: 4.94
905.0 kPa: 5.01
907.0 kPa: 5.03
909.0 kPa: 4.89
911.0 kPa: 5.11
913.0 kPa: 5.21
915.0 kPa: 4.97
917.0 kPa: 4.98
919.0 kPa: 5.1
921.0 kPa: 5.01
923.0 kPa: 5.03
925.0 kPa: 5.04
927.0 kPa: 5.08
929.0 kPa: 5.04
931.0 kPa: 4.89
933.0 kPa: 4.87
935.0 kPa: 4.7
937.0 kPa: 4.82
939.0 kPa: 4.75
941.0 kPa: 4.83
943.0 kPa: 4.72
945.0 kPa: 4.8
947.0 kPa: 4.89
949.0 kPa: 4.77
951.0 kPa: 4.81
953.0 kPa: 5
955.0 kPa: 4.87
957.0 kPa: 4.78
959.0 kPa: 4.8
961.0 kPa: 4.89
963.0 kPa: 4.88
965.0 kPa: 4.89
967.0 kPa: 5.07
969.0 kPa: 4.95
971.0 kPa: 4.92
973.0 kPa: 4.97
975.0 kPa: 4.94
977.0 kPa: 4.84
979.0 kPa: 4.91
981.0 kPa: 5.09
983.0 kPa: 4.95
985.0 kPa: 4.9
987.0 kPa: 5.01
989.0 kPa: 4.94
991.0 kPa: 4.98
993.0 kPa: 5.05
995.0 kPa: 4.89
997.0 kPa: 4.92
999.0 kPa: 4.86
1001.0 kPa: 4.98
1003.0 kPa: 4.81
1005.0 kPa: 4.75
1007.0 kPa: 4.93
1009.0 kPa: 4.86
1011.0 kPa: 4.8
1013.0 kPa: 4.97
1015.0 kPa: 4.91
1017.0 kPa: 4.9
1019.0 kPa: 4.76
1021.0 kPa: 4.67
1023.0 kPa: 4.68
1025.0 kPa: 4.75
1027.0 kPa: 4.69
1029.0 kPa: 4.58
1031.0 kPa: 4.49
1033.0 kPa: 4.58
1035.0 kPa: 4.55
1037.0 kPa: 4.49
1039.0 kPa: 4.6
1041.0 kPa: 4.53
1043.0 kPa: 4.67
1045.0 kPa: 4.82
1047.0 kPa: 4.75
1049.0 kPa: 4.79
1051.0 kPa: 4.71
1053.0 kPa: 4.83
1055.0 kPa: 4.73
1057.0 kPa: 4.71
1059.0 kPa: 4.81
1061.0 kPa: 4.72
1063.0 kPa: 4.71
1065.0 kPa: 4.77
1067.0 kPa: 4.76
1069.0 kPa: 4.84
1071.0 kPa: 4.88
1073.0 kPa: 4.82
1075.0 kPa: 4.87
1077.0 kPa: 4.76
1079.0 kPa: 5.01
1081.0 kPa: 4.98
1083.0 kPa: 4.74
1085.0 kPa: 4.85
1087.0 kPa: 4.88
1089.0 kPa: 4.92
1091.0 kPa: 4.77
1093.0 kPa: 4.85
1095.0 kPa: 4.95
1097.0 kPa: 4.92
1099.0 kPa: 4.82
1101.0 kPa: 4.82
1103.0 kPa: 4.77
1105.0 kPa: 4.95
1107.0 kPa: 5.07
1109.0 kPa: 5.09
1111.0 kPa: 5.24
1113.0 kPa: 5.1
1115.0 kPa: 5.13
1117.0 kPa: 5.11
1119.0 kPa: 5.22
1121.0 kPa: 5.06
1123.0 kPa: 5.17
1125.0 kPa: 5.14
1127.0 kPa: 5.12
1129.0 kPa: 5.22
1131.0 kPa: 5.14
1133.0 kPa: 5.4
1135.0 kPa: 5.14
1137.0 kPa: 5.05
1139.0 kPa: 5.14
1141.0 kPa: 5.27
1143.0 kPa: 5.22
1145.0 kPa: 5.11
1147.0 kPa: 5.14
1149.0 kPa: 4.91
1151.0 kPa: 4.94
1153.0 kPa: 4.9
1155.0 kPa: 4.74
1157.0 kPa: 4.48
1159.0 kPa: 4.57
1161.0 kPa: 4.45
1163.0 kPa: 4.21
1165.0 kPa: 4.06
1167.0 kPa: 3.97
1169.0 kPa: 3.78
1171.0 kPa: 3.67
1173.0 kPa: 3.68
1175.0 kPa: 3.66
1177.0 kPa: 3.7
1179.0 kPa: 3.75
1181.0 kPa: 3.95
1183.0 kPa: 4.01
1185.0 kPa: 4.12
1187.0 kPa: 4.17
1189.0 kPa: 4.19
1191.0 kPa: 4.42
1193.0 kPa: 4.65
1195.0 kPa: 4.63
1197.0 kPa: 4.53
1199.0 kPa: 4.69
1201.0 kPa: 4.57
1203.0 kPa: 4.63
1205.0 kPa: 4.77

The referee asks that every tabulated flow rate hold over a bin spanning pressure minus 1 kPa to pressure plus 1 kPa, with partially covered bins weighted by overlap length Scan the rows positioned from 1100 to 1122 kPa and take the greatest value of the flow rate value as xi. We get 5.24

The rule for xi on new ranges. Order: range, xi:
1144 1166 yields 5.14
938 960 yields 5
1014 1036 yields 4.91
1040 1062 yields 4.83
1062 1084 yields 5.01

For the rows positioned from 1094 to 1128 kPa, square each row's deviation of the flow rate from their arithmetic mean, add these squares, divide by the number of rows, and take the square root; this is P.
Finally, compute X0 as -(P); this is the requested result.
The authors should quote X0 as -0.139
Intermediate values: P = 0.139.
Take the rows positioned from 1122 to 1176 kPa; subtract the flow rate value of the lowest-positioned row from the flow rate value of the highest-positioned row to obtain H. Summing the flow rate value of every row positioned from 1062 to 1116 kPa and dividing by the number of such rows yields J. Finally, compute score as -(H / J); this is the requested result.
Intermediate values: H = -1.51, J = 4.90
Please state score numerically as 0.308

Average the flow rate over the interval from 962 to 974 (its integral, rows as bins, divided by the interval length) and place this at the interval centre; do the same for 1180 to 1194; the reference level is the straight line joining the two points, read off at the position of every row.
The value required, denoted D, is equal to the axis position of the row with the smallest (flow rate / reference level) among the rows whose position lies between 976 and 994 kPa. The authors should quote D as 977.0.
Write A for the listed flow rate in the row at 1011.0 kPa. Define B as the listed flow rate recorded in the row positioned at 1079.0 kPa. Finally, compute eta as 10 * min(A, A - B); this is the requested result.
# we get -2.1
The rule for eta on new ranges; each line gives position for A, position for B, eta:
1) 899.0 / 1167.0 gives 10.7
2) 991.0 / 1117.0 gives -1.3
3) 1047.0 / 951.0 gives -0.6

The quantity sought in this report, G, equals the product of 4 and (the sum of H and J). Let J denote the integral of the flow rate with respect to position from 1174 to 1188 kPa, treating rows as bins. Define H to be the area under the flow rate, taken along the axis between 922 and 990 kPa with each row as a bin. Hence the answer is 1552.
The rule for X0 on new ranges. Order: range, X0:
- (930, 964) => -0.072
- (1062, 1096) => -0.084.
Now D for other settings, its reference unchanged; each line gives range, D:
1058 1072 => 1063.0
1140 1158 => 1157.0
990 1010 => 1005.0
